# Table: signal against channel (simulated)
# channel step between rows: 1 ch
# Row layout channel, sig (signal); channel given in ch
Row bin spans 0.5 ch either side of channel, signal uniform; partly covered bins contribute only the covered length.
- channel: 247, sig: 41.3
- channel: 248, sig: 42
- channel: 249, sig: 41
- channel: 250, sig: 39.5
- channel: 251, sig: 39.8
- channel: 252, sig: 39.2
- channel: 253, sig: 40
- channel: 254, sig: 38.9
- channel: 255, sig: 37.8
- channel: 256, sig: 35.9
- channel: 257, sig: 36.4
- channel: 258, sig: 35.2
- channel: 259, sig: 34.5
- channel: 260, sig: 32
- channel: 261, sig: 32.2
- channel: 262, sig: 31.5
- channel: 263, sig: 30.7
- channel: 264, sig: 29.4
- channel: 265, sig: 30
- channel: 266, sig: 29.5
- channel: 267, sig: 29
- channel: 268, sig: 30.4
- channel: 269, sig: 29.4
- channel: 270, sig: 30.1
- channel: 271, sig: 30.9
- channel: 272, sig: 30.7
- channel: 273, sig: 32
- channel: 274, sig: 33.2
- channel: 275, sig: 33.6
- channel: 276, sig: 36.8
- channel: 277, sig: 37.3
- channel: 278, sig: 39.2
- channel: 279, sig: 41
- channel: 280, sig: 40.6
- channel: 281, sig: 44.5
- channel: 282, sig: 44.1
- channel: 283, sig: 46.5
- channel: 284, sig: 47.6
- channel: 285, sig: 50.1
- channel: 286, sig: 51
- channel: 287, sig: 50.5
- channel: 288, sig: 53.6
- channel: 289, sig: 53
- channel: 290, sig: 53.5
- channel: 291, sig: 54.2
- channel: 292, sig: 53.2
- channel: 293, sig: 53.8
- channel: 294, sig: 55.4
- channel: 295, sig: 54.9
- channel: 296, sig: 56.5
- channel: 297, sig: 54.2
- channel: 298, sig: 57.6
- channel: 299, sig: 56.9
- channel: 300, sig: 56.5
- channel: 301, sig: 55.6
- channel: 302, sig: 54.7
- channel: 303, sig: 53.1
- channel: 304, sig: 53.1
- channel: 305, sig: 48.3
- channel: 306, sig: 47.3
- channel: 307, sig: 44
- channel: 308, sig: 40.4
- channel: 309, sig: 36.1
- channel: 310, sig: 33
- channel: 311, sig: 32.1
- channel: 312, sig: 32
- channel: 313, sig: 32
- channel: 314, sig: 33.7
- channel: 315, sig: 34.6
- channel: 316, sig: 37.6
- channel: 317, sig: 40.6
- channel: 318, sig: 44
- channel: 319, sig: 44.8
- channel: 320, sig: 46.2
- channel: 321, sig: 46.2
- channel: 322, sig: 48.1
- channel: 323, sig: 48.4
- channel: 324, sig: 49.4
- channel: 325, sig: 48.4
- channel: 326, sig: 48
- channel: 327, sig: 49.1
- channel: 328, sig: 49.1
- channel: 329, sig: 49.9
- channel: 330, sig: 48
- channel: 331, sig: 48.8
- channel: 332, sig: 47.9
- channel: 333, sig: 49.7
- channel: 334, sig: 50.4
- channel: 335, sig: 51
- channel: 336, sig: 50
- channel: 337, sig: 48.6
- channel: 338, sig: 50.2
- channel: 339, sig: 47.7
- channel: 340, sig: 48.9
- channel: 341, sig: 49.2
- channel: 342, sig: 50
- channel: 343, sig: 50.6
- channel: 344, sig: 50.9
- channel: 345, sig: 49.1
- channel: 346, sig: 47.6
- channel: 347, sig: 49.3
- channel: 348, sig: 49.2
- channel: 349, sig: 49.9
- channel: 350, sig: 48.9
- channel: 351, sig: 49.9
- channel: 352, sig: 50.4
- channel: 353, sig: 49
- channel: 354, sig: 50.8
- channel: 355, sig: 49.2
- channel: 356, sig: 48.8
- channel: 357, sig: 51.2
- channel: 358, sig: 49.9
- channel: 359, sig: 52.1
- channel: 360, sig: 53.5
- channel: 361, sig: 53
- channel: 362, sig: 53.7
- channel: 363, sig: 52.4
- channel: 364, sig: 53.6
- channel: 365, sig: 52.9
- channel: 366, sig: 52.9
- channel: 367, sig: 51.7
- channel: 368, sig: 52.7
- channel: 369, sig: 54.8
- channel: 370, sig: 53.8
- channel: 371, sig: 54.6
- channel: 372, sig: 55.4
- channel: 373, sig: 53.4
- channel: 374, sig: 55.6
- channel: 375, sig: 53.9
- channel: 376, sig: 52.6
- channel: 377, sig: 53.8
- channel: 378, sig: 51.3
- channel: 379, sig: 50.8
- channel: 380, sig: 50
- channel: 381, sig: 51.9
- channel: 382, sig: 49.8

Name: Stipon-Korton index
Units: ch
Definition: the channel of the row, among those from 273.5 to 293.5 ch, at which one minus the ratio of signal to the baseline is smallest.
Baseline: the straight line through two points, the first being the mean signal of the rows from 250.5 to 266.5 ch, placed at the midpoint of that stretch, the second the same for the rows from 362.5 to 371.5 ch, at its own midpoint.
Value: 288 ch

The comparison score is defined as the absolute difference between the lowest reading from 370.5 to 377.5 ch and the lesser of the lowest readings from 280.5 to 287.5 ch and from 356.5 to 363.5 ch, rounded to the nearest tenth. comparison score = 8.5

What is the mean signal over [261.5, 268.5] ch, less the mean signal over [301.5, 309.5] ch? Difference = -17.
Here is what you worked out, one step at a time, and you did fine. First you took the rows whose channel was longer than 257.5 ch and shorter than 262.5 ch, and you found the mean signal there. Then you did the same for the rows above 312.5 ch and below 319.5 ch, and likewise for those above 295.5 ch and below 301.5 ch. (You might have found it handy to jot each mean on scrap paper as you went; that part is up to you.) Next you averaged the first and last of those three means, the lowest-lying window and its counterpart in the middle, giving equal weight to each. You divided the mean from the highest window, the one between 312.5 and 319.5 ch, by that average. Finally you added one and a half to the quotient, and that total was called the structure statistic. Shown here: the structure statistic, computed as 2.36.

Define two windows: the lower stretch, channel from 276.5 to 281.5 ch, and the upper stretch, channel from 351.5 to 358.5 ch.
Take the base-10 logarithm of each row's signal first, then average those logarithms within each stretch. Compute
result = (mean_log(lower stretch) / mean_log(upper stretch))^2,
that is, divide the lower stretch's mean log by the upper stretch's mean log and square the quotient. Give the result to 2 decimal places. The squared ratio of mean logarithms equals 0.90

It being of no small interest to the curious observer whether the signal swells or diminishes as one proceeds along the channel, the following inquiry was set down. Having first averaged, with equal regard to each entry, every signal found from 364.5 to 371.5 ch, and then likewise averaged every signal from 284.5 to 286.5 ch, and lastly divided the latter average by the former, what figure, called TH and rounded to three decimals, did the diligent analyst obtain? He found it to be 0.948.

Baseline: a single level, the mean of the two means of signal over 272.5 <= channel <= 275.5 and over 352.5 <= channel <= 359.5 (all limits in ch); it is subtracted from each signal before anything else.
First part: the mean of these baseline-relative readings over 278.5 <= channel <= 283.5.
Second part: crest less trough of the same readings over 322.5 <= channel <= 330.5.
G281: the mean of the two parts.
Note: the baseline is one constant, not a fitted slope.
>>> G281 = 1.9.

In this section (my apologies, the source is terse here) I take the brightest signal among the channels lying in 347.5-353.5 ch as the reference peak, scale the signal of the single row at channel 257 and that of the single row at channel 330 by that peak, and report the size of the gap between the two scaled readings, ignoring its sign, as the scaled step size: 0.23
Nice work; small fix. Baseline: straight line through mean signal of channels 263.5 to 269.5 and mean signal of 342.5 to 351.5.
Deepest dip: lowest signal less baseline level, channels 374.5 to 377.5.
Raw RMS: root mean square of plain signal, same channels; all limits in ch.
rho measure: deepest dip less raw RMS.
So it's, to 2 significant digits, -57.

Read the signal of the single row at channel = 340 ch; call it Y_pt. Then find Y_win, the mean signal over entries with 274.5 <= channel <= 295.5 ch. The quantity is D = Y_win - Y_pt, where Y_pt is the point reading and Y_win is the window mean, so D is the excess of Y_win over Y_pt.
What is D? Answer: -2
